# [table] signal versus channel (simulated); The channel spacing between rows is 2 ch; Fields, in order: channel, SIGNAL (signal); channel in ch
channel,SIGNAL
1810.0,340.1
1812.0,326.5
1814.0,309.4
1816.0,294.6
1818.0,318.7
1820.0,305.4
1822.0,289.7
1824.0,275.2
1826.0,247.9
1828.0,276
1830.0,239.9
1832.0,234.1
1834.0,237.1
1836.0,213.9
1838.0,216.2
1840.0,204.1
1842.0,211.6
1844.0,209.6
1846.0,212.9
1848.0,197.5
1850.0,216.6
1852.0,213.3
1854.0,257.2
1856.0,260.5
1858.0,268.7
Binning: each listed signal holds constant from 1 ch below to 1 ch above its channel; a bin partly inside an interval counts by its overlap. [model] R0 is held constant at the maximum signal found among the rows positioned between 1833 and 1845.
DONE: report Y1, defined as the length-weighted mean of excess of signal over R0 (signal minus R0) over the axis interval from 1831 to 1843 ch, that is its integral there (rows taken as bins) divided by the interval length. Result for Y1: -18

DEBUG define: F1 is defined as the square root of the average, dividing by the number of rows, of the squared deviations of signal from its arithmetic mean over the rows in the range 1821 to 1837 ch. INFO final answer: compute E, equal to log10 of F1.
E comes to 1.38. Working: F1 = 24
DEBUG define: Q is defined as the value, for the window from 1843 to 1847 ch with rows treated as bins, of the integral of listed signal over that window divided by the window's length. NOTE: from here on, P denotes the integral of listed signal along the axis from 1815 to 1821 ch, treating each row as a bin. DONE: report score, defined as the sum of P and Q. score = 2049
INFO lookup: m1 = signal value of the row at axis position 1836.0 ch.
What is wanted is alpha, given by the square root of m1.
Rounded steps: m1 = 213.9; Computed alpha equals 14.6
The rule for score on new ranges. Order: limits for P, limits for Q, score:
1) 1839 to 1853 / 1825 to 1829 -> 3193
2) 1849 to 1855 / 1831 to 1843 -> 1594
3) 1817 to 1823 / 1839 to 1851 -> 2036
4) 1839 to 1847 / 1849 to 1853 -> 1891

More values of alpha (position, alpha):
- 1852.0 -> 14.6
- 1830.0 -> 15.5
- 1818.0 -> 17.9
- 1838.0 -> 14.7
